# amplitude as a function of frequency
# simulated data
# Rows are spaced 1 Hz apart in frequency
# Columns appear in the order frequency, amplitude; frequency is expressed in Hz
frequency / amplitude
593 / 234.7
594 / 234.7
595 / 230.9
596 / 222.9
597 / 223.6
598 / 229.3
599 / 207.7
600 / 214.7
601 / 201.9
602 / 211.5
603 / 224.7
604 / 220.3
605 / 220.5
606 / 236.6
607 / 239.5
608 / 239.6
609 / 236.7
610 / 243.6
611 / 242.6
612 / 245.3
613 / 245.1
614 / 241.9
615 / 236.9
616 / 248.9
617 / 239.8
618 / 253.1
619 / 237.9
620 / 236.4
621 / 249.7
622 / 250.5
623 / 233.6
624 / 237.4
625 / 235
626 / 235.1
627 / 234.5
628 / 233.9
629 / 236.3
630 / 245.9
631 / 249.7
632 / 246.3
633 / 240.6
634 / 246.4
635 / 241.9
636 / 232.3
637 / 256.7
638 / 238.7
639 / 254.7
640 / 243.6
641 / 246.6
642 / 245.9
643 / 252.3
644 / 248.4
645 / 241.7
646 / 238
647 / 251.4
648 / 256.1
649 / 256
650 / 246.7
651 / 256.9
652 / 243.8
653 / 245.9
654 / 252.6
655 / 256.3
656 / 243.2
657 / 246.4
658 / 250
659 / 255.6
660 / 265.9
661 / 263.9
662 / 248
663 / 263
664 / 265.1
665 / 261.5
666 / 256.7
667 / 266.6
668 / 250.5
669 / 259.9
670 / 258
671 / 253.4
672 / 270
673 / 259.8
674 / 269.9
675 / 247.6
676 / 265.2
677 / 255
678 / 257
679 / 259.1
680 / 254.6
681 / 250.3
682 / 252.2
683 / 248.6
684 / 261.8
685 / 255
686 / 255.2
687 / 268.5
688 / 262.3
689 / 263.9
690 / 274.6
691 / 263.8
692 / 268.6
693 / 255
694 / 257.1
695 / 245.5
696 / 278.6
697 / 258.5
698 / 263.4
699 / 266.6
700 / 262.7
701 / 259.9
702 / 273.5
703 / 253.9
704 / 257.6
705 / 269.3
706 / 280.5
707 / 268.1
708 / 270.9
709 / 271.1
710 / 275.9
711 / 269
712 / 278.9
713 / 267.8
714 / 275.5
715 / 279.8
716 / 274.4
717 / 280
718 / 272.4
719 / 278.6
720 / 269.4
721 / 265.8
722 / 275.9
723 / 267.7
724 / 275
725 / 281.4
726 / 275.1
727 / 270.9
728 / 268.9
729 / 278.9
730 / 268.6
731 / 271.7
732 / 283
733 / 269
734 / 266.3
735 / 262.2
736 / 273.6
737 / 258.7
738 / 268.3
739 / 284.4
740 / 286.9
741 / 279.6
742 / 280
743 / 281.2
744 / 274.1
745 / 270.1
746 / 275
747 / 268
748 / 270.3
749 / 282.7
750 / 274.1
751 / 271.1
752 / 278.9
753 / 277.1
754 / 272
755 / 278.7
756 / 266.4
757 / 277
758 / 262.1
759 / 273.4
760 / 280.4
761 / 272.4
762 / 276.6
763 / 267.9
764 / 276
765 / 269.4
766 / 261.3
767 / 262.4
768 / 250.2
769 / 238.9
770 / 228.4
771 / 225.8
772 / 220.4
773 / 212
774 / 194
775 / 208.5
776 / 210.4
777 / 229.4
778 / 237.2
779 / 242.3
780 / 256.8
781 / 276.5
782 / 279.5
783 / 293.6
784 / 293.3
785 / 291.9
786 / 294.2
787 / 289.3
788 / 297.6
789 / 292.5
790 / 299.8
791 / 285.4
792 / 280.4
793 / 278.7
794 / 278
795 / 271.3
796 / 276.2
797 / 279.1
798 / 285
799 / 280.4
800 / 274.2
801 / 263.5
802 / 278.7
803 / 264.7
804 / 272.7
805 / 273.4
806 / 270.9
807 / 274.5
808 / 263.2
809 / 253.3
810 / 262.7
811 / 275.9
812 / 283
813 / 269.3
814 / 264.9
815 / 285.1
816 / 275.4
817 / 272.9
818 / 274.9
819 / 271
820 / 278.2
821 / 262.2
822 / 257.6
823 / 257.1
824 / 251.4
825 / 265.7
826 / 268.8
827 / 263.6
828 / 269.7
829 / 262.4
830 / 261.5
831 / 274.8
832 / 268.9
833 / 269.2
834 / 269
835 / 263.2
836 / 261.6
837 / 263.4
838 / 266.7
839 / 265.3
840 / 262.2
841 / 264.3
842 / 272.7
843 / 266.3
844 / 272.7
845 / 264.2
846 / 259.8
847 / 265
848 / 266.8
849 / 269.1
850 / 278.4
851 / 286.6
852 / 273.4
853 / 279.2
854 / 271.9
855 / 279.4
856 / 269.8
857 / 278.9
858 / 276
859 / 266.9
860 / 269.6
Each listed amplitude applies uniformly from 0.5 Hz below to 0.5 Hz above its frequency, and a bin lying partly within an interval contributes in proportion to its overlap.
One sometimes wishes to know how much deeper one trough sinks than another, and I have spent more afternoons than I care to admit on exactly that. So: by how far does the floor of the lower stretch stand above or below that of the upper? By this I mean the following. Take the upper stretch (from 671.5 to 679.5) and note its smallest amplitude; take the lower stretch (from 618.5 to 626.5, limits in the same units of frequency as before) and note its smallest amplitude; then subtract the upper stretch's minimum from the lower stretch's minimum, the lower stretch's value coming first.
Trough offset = -14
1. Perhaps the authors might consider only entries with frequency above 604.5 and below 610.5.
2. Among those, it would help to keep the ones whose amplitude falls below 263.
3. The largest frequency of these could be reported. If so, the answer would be 610 Hz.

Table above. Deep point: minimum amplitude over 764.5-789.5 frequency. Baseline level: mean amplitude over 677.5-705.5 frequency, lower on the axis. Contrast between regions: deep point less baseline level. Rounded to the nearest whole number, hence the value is -67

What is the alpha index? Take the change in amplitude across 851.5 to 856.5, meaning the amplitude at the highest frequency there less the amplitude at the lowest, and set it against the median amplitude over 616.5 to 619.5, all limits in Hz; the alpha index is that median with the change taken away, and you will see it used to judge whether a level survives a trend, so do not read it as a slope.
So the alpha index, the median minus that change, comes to 243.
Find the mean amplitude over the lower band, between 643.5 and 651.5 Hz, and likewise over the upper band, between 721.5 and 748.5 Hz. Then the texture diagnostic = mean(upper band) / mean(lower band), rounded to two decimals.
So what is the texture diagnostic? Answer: 1.10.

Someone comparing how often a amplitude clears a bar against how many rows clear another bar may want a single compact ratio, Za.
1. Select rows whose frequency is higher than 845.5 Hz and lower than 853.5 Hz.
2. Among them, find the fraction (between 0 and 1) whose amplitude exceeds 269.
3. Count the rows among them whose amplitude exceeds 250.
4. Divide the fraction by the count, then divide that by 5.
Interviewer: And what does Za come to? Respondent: 0.016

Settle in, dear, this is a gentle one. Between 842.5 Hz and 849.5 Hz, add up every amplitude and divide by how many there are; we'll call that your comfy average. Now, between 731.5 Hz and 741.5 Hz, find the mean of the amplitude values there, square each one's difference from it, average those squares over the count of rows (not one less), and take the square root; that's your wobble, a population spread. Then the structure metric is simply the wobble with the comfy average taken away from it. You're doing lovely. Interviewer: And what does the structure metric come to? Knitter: -257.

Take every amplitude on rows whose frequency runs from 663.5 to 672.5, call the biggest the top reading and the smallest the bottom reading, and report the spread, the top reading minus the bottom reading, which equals 19.5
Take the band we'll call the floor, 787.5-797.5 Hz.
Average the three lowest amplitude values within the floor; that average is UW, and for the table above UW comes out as 275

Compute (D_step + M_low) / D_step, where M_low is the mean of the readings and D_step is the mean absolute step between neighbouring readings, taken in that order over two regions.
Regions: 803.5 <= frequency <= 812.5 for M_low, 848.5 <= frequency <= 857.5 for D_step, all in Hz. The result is 32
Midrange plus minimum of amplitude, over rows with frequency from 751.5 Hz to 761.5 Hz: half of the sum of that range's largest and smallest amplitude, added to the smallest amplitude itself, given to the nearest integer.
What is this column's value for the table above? 533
